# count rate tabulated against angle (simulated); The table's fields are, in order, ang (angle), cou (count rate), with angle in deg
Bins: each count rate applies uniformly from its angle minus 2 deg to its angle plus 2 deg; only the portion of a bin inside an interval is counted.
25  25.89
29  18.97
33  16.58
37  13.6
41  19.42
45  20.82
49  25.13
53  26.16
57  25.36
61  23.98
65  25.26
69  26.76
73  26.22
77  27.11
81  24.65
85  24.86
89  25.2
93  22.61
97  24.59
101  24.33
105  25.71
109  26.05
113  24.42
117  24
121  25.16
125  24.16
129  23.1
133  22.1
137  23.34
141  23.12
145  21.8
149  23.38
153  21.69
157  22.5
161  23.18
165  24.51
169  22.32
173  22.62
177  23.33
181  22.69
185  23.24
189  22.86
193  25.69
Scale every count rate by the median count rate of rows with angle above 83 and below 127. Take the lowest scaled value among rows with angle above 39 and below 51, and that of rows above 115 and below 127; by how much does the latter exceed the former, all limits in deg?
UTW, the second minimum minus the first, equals 0.19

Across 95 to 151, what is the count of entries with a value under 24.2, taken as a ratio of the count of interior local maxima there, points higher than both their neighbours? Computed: 2.7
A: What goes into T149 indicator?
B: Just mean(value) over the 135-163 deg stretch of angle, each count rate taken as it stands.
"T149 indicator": 22.7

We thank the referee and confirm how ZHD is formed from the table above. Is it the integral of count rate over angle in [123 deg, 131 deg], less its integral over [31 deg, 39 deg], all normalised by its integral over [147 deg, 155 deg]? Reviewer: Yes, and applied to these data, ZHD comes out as 0.38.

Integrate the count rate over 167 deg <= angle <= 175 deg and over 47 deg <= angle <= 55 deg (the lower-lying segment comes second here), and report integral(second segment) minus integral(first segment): 25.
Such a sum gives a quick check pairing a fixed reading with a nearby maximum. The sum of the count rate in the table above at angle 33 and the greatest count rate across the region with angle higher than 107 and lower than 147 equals 43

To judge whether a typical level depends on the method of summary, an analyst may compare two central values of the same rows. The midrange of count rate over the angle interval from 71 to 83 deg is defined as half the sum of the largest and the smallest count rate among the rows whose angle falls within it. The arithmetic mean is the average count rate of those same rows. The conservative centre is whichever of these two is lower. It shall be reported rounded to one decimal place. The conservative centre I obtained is 25.9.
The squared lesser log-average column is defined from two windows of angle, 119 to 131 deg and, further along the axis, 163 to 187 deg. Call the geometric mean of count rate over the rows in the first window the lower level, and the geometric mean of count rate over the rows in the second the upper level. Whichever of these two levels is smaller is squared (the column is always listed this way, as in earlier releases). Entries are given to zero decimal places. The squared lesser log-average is 534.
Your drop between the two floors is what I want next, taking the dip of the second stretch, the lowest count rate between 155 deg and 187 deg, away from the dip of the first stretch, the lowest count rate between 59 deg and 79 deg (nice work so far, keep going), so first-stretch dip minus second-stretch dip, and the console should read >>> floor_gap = 1.7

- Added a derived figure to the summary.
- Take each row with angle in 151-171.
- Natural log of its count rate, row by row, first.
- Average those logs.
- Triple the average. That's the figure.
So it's 9.38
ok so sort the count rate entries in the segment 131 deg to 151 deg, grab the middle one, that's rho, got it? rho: 23.1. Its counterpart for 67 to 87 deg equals 26.2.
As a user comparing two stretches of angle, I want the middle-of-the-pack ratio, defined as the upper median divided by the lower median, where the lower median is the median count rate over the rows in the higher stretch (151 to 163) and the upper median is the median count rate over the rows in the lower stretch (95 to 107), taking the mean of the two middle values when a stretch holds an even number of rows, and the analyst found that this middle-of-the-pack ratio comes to 1.09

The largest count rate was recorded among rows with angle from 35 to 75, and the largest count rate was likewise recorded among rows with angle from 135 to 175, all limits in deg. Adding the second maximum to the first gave 51.3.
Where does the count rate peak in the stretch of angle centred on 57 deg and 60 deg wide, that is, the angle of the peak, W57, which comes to 77 deg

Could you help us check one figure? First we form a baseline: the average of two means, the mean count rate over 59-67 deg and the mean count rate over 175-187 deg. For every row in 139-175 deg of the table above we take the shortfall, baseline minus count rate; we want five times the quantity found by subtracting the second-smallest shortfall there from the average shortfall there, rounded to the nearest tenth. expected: 2.9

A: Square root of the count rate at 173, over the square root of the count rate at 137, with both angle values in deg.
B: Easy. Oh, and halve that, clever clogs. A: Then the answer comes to 0.49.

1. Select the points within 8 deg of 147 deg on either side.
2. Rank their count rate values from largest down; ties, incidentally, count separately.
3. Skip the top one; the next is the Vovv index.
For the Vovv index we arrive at 23.12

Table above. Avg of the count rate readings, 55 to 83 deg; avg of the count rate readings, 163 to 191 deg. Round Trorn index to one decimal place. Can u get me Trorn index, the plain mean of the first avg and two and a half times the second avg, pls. 41.7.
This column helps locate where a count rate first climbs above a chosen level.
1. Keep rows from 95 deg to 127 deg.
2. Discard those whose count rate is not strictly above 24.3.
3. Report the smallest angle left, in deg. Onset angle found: 97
